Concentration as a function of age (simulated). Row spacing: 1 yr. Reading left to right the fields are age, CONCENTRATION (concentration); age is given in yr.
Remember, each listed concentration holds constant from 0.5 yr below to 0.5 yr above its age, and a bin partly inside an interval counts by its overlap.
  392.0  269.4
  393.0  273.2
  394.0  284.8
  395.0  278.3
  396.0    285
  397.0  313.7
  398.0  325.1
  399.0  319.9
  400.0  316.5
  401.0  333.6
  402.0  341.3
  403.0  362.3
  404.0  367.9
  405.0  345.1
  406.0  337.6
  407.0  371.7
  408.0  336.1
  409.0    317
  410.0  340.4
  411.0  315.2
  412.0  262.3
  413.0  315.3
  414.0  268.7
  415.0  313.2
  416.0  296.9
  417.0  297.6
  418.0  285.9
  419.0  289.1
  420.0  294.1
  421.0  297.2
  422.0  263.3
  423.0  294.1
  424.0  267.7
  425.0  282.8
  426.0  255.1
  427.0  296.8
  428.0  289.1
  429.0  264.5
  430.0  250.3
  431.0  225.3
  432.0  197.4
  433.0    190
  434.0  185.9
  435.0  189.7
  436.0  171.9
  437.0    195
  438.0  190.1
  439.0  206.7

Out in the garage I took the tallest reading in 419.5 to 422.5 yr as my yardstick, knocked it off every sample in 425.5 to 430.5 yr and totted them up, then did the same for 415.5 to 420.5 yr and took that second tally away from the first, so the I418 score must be -108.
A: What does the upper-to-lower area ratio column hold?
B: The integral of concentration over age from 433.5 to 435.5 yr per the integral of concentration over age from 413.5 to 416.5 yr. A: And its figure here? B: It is 0.43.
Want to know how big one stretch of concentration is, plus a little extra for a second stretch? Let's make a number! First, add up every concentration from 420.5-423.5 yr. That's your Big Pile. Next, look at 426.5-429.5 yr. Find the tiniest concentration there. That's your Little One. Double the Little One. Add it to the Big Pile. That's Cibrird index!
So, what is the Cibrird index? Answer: 1384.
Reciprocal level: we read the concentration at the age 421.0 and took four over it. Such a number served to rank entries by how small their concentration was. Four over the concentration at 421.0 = 0.013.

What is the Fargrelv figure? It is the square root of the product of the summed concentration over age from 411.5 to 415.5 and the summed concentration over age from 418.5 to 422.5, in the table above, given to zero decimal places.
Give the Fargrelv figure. 1152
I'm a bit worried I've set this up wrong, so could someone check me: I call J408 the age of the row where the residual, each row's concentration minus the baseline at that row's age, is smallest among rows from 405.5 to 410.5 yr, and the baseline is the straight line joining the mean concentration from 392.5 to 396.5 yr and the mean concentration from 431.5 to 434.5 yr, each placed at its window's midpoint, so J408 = 409.0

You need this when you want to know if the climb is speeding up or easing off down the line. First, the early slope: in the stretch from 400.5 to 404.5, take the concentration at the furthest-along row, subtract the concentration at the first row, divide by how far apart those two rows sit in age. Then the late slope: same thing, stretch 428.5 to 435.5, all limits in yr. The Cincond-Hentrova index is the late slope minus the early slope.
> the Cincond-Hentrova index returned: -24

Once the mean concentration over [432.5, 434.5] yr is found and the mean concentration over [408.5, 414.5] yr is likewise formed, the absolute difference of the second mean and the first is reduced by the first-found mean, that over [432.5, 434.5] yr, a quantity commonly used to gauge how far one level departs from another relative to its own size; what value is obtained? -73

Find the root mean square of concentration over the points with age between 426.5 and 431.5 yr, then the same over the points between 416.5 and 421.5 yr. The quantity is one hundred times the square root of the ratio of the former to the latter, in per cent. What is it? 95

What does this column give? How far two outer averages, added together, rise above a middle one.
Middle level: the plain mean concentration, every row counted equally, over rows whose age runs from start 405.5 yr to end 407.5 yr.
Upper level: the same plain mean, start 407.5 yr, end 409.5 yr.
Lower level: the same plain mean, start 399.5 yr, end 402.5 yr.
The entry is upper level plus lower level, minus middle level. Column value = 302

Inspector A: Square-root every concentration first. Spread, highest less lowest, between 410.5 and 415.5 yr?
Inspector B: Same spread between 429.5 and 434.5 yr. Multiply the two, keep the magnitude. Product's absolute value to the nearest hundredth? 3.41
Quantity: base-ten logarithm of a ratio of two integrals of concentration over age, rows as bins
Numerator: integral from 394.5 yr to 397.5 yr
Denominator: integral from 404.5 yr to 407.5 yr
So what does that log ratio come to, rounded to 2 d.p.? -0.08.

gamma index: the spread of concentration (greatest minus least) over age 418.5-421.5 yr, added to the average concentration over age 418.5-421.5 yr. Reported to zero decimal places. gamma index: 302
